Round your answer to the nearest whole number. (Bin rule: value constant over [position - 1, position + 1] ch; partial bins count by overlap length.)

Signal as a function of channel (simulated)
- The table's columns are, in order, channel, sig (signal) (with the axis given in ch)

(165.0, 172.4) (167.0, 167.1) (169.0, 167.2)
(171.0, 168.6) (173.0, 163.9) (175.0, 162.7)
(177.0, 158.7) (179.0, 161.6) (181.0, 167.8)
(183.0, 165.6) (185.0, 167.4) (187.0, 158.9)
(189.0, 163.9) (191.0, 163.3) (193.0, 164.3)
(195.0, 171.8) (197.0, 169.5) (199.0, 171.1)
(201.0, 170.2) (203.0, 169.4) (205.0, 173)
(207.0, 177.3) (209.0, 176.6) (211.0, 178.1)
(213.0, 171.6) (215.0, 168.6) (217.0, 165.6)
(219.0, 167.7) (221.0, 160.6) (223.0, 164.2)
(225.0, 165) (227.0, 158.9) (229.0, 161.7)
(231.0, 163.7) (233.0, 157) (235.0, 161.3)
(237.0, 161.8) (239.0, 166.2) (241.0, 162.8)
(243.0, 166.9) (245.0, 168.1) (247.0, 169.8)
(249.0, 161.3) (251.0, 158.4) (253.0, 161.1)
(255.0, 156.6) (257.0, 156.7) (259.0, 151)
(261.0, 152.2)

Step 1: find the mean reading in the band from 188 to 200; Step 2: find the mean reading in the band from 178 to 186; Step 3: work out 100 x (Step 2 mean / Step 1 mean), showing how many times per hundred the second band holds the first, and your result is 99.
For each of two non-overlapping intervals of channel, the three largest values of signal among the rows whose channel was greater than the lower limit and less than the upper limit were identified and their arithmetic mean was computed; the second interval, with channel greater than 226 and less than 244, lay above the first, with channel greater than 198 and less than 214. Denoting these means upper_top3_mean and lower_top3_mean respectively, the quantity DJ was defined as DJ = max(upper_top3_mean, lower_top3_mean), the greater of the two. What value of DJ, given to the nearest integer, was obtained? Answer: 177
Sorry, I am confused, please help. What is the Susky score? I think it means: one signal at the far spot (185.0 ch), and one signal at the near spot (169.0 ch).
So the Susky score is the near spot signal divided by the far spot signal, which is 1.00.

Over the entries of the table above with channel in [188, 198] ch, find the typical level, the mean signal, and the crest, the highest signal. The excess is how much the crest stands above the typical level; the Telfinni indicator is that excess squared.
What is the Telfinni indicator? 27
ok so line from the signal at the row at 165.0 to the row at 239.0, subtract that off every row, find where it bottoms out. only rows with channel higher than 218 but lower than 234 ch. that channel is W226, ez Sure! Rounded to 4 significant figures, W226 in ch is 233.0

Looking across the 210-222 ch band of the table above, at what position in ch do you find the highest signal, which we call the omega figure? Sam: 211.0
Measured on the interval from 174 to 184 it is 181.0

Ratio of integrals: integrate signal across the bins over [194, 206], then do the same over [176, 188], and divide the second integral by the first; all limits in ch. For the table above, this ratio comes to 0.956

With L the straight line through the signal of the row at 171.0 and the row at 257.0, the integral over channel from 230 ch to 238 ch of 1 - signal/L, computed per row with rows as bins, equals -0.05 ch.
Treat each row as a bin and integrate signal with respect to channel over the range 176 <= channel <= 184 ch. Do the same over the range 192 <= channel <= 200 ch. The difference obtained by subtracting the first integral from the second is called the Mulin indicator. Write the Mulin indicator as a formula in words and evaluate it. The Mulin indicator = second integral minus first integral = 46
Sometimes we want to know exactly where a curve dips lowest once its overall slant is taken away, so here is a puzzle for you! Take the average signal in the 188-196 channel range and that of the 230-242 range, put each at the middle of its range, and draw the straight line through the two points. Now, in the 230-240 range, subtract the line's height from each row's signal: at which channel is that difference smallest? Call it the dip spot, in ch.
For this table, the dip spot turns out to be 233.0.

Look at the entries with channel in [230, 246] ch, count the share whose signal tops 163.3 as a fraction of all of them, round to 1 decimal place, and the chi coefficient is 0.5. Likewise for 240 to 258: 0.3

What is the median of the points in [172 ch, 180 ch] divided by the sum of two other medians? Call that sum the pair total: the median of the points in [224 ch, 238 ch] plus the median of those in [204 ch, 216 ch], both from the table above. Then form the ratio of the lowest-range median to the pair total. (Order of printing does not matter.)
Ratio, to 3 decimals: 0.482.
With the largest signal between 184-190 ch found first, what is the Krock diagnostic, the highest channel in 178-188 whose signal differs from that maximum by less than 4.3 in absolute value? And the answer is 185.0 ch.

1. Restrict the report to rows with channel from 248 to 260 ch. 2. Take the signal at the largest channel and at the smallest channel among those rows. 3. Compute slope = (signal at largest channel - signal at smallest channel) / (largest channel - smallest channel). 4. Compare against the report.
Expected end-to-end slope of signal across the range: -1.0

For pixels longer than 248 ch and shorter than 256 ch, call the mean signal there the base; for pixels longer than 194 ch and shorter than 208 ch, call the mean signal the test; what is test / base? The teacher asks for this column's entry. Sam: 1.08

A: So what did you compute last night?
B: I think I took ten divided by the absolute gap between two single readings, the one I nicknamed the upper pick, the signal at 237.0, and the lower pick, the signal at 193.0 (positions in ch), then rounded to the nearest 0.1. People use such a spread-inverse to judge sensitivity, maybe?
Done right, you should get 4.0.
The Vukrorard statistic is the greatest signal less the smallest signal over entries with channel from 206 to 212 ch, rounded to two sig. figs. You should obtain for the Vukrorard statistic 1.5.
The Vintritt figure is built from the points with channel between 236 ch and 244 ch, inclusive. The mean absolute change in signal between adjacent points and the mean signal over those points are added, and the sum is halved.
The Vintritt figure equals 84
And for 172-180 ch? 82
